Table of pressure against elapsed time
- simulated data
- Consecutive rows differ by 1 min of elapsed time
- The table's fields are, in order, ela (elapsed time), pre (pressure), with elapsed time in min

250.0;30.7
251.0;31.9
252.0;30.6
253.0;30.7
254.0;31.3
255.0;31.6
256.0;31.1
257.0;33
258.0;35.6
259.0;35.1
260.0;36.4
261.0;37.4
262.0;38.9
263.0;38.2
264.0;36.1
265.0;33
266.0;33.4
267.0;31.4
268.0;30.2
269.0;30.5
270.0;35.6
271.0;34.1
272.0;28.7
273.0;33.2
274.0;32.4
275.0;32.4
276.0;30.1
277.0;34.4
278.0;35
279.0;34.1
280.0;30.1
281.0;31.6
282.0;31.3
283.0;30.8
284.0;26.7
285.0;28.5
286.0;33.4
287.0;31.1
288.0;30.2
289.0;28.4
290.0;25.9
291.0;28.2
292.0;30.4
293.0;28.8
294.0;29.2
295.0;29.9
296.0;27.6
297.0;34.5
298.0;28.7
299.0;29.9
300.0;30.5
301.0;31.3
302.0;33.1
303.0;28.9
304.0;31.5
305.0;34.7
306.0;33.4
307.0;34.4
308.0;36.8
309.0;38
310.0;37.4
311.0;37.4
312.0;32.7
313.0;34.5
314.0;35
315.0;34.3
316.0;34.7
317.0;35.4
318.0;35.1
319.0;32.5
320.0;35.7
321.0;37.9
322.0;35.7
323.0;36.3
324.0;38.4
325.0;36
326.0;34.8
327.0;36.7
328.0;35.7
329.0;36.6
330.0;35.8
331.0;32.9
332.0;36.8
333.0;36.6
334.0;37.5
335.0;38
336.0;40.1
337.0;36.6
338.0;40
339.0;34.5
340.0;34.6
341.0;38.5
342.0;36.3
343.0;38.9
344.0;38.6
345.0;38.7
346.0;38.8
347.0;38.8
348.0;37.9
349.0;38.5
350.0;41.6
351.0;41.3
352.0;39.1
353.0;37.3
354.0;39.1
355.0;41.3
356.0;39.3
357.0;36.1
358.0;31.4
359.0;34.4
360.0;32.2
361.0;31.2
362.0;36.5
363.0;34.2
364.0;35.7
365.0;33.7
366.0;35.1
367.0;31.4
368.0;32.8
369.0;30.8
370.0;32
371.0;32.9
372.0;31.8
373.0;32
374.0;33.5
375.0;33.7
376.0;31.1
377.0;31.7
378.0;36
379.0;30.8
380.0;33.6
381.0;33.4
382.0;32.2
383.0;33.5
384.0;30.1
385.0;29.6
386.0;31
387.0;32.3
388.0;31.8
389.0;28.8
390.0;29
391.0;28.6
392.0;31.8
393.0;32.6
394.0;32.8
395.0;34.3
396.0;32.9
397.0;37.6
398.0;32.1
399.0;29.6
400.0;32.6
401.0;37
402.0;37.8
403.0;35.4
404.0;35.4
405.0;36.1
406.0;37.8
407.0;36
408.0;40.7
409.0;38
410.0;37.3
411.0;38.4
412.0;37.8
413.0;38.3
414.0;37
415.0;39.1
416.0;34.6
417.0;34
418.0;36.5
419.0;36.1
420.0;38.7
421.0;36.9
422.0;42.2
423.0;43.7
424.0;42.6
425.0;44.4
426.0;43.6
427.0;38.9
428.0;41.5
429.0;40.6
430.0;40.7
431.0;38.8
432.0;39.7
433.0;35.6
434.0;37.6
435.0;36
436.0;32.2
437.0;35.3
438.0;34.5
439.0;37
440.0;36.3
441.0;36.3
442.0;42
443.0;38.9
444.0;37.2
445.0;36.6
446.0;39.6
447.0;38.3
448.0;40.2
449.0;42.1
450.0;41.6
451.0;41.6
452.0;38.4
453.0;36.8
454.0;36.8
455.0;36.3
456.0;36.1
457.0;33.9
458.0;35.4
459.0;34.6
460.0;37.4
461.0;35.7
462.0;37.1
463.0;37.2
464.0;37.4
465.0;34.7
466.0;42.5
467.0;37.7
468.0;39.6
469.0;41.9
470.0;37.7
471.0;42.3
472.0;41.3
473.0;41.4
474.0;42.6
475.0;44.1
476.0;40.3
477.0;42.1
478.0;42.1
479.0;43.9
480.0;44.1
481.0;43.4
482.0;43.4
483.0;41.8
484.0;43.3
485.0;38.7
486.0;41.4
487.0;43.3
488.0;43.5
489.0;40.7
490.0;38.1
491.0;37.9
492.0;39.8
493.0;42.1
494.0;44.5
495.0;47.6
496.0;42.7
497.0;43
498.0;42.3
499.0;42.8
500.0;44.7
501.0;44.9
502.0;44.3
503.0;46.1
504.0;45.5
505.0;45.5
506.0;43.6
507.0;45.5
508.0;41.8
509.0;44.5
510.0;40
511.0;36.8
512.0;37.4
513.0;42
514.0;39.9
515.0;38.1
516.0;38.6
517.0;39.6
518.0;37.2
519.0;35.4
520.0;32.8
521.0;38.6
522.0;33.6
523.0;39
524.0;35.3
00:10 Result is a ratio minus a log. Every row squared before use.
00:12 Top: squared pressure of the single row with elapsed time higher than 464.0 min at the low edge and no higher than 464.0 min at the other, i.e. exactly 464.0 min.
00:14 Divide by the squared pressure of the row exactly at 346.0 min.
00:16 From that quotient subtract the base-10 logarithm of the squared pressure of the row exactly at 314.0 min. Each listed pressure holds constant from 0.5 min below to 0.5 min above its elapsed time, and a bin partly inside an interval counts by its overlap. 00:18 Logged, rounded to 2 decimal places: -2.16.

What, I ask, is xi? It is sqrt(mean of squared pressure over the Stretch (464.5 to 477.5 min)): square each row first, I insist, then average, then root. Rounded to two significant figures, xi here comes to 41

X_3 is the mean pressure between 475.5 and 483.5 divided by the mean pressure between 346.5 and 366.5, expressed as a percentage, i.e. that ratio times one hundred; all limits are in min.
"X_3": 116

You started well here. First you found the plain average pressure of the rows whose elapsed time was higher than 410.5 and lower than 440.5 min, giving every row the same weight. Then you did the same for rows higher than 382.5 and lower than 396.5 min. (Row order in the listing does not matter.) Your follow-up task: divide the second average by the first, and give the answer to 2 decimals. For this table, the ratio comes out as 0.82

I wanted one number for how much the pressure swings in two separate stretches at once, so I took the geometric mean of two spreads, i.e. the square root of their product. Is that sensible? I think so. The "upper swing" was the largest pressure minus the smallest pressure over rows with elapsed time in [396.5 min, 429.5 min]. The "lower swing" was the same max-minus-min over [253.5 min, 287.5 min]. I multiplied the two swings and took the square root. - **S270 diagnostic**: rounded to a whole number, 13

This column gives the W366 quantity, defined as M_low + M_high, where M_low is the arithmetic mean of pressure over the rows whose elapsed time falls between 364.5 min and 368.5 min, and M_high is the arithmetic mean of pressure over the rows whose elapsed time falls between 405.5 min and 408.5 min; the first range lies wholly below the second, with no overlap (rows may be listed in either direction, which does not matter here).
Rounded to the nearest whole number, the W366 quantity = 71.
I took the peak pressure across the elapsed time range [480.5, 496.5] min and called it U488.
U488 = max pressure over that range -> 47.6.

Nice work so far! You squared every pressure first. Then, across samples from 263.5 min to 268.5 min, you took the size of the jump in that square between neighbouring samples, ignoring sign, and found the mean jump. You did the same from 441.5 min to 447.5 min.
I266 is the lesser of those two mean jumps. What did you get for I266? 111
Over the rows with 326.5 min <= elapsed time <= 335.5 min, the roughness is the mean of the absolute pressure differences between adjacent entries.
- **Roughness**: 1.4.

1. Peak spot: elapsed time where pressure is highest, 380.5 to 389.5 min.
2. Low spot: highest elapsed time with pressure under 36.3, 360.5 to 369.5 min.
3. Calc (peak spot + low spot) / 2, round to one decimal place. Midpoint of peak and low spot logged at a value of 376.0 min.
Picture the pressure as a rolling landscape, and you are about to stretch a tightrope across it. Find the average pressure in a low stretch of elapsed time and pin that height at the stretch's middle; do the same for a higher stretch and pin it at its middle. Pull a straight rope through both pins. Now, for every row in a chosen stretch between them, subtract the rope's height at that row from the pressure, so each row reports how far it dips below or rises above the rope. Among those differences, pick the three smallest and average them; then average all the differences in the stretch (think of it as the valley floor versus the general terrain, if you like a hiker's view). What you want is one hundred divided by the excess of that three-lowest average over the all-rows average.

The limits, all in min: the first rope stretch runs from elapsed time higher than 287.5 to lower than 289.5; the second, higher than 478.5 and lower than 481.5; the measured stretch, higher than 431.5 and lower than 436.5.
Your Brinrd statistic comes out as -60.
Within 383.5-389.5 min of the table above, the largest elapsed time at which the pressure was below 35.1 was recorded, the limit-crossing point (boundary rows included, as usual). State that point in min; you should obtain 389.0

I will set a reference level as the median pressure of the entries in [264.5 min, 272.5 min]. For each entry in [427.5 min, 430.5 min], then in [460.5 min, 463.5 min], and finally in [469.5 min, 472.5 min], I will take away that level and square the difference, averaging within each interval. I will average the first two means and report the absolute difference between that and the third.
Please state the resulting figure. 23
